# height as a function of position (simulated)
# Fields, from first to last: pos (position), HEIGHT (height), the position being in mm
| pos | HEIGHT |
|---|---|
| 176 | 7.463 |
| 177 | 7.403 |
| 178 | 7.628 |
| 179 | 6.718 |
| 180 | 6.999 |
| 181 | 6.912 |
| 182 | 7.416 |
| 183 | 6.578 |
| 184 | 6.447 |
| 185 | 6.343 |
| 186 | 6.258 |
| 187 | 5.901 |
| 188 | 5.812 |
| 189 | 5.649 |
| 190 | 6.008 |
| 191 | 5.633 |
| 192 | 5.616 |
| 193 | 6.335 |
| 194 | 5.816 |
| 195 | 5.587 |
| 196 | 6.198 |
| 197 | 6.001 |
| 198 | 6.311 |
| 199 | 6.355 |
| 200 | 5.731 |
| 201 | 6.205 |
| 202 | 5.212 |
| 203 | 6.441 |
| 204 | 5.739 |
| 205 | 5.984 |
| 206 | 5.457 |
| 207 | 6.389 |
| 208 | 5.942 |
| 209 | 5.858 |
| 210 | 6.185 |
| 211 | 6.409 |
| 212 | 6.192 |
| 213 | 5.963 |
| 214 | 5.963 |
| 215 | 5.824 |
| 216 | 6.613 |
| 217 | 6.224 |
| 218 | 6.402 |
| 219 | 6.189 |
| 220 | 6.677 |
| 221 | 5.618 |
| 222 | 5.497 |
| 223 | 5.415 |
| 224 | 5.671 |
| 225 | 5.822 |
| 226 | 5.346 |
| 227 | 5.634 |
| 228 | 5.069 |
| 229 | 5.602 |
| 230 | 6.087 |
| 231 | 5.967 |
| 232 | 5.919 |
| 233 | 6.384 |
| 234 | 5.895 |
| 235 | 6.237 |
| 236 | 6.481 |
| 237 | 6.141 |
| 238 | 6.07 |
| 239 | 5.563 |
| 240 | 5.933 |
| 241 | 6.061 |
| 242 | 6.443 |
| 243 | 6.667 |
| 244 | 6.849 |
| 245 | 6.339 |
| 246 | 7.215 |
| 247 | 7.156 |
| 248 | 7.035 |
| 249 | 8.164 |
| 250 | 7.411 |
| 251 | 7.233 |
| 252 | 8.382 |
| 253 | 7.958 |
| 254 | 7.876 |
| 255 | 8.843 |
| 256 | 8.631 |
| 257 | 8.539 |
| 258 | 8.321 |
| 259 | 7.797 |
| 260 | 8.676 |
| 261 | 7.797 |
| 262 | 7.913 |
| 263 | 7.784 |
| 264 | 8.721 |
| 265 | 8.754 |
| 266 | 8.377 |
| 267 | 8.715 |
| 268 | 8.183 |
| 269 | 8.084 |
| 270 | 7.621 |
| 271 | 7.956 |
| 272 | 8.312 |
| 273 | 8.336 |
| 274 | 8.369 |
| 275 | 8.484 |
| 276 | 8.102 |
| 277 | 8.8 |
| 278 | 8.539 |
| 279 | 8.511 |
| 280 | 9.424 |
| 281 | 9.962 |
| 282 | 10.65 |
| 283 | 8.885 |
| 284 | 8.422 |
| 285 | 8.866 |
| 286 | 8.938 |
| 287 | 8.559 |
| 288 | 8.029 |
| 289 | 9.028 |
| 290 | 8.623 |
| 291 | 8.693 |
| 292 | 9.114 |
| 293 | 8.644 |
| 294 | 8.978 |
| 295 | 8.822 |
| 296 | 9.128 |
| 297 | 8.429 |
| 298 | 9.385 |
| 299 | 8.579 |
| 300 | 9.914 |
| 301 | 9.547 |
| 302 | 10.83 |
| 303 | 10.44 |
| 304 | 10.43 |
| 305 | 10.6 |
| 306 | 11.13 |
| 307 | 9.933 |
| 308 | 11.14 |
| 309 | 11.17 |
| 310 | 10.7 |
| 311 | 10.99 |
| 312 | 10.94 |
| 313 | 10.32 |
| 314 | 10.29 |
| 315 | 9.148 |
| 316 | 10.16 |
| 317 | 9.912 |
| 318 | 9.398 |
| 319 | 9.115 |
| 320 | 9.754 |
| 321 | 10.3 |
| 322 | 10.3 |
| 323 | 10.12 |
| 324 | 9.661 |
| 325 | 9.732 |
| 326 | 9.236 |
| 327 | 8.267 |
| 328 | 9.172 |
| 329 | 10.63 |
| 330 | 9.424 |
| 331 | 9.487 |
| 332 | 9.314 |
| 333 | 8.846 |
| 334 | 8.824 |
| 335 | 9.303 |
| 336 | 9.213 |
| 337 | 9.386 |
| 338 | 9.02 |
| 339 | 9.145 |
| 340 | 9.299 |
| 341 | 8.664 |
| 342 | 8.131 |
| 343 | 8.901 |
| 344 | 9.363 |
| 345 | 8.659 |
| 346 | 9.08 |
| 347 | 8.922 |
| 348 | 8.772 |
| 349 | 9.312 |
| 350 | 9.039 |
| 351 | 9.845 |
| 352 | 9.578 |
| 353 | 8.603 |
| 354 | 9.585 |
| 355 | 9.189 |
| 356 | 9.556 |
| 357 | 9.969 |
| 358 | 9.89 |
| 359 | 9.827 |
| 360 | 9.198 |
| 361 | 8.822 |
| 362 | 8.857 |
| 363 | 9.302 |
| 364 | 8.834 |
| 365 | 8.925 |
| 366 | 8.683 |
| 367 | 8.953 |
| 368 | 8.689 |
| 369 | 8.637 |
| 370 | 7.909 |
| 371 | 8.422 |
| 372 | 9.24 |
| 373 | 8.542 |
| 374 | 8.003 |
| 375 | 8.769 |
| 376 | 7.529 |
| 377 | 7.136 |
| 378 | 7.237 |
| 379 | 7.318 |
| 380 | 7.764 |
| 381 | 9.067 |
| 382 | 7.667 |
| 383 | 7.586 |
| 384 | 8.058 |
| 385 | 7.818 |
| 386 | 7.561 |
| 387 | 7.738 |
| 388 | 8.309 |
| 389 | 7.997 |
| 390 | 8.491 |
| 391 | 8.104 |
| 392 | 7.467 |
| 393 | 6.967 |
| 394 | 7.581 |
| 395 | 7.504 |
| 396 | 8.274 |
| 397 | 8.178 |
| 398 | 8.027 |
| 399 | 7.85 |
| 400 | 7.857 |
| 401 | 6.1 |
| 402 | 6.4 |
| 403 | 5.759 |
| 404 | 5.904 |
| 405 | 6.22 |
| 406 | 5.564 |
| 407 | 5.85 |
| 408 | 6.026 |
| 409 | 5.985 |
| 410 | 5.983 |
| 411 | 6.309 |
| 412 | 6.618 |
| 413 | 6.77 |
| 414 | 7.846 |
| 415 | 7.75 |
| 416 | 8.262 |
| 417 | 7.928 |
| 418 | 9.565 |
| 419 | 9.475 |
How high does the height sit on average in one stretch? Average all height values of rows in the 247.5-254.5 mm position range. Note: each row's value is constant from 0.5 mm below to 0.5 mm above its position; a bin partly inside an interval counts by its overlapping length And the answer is 7.7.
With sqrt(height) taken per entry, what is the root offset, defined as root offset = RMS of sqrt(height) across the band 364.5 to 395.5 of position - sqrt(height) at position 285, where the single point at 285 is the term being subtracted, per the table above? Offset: -0.1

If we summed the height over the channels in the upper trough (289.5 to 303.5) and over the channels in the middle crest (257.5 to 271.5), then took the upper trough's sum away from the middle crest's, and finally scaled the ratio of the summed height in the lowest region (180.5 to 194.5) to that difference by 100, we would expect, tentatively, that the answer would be -601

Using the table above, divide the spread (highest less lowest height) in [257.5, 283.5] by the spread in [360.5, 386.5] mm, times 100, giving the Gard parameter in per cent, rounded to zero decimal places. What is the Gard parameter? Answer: 140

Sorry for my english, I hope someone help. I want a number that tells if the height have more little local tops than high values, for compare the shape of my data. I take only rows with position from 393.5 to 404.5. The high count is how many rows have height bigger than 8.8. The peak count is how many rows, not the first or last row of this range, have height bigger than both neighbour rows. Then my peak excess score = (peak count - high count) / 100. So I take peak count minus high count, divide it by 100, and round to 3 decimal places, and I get 0.030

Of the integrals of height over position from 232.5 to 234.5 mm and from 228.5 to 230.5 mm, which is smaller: 11.7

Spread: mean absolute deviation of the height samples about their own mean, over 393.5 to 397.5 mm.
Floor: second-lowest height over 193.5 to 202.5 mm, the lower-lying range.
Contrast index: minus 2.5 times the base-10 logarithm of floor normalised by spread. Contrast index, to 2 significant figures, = -3.0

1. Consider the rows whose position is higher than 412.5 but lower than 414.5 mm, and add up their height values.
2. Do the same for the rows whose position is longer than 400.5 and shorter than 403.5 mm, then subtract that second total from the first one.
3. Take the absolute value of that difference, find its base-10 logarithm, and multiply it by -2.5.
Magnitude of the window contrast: -1.40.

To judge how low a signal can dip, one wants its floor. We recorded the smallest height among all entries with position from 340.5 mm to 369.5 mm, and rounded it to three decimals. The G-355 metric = 8.131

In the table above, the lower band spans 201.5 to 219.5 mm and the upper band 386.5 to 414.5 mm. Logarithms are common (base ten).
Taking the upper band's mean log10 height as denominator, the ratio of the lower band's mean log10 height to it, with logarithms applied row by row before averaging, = 0.92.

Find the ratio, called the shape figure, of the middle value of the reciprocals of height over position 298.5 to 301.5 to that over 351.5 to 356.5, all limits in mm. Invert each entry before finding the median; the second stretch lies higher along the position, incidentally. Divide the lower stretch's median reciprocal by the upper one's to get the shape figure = 1.00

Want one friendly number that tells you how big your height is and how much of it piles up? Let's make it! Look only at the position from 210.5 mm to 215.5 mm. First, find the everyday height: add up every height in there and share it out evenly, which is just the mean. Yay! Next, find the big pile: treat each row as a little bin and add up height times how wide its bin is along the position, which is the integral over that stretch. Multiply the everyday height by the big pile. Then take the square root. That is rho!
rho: 13.6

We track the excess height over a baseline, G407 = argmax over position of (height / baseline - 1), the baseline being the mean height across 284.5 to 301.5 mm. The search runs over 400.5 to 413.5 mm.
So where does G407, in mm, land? 413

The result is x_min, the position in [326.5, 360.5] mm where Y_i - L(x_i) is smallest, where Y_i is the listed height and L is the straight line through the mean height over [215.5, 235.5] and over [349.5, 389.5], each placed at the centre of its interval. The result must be 342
